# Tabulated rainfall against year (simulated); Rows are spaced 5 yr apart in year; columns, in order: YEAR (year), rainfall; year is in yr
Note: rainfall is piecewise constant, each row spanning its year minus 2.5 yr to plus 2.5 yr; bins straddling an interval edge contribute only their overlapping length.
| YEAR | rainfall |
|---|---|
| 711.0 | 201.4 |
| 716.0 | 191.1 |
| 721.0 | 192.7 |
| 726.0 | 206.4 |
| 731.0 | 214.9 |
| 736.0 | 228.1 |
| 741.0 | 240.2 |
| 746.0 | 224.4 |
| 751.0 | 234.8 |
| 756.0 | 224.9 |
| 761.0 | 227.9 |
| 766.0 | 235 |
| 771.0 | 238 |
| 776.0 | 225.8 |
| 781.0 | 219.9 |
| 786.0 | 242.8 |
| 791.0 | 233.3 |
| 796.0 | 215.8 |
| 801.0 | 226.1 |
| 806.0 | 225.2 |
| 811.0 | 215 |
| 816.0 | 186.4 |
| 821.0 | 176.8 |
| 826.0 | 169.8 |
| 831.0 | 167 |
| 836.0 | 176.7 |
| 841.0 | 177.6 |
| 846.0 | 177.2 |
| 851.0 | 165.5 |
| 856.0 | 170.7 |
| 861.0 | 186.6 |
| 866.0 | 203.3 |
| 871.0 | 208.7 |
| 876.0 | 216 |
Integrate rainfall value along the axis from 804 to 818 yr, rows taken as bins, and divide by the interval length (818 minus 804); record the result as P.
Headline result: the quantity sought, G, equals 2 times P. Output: 418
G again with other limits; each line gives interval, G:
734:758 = 461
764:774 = 472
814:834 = 350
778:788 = 461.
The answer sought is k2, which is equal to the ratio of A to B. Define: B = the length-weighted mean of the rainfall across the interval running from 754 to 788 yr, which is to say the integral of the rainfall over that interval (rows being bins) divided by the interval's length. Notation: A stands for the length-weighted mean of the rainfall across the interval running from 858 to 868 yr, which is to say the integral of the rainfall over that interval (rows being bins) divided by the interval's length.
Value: 0.8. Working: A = 193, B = 231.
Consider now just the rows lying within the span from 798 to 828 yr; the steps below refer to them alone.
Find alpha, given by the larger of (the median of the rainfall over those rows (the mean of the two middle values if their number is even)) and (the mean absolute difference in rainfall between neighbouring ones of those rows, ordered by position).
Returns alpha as 201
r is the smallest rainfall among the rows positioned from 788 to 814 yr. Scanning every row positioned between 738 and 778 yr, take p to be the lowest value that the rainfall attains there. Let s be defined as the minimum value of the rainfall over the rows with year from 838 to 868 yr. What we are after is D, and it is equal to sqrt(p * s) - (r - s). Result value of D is 143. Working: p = 224.4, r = 215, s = 165.5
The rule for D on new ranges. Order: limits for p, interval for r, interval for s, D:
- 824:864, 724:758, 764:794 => 204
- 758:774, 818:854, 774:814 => 271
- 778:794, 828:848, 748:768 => 280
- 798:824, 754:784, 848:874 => 117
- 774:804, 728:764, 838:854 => 140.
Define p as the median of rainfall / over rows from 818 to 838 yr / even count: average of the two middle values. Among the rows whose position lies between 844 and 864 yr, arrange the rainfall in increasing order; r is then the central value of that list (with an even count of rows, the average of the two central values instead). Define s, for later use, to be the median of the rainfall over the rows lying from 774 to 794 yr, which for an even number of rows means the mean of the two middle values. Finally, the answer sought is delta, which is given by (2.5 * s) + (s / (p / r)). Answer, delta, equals 804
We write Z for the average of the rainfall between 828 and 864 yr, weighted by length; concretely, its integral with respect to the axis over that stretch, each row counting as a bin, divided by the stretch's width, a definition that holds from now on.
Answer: 175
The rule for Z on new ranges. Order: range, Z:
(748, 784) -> 230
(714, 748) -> 214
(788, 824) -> 211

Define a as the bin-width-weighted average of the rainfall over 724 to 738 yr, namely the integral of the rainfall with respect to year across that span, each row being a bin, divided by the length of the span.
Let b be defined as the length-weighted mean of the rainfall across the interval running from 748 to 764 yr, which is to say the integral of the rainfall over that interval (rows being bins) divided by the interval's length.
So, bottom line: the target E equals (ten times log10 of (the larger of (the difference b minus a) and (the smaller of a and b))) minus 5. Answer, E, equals 18.4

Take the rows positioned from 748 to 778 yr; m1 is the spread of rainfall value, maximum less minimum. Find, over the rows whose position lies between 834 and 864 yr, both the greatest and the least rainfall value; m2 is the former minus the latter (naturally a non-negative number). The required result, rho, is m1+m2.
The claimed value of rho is 34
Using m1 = 13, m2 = 21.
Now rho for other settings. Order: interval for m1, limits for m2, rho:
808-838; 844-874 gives 91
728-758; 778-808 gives 52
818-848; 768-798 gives 38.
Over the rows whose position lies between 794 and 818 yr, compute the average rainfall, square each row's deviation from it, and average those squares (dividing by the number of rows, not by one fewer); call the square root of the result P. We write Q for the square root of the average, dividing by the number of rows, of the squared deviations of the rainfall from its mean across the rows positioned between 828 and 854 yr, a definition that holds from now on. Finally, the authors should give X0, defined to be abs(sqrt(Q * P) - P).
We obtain 6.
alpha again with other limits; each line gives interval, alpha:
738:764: 228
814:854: 177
